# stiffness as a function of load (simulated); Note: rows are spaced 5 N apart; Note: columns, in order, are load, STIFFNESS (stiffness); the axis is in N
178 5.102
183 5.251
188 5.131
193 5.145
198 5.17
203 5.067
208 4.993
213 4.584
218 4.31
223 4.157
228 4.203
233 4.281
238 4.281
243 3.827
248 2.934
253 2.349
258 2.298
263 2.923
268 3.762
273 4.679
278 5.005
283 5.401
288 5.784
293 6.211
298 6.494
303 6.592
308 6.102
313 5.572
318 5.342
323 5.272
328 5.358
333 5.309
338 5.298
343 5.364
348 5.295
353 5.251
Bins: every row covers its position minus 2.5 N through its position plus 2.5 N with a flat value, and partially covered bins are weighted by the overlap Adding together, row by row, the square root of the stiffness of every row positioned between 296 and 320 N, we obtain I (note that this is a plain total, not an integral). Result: 12.3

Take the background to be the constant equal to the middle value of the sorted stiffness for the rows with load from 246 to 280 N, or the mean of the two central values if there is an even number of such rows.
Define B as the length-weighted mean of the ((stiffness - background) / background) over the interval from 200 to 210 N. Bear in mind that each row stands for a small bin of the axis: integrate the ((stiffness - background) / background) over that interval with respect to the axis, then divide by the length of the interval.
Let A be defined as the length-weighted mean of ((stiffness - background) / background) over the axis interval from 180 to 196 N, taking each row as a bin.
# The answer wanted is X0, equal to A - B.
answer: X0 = 0.0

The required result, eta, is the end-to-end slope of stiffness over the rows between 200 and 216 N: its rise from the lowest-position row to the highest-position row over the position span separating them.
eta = -0.048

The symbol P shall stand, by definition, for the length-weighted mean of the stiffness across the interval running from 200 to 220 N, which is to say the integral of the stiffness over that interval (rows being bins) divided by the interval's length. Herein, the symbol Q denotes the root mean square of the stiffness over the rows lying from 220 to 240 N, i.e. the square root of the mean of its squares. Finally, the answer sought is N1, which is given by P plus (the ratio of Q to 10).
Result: 5.2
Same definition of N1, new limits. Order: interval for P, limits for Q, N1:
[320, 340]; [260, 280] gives 5.7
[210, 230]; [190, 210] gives 4.8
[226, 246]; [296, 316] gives 4.7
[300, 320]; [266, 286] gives 6.4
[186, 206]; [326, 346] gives 5.7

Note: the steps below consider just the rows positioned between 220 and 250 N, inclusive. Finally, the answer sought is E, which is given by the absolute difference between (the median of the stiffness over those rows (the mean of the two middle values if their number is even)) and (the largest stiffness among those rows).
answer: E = 0.1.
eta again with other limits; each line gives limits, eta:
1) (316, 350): -0.002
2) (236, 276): 0.011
